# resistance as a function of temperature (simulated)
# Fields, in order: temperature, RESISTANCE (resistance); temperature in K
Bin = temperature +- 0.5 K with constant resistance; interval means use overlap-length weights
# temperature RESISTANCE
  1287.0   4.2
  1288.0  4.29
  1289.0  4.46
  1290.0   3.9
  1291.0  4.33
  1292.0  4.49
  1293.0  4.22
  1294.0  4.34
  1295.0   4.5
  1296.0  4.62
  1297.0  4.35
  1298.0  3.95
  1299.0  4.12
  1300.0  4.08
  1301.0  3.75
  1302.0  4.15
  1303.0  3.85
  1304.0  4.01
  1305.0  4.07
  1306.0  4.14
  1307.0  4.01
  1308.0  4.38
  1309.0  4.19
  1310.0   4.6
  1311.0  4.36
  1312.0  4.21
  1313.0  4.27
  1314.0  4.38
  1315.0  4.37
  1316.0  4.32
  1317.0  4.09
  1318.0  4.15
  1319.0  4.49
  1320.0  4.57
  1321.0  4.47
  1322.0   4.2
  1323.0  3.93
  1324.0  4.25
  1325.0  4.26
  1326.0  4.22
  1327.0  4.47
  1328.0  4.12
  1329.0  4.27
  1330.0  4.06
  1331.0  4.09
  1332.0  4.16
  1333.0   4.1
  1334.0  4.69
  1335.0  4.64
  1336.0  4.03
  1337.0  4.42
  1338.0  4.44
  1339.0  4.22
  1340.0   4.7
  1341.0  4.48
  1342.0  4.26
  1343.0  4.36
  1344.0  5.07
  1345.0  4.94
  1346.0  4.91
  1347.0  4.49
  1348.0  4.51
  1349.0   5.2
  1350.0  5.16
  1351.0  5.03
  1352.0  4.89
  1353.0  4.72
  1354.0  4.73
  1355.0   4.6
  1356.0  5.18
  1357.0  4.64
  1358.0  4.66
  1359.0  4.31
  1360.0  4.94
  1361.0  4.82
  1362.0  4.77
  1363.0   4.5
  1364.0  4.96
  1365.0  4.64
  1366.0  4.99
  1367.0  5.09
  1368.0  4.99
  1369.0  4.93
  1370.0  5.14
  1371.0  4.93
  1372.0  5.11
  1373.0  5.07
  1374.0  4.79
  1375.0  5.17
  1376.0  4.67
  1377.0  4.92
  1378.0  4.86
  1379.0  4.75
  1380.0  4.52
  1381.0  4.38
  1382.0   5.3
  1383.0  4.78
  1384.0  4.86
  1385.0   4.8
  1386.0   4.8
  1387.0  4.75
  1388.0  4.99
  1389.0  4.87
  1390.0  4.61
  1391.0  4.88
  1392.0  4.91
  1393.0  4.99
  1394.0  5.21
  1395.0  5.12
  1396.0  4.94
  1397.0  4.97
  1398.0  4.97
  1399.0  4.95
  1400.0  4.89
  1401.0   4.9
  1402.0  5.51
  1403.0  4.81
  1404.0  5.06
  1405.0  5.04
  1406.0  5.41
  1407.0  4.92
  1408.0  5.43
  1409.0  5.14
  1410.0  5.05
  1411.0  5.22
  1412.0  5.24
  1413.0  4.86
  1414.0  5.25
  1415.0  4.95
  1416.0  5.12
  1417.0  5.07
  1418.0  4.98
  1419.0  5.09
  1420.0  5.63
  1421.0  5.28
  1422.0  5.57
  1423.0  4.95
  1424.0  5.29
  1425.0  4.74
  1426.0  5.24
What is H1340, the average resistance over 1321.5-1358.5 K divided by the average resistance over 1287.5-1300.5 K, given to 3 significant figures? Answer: 1.06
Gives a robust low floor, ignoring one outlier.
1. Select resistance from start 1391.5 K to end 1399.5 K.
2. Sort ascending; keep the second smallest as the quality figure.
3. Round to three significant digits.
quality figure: 4.94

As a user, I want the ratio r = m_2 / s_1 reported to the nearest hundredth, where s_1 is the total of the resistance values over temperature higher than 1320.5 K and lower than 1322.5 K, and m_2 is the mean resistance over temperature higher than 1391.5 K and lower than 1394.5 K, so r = 0.58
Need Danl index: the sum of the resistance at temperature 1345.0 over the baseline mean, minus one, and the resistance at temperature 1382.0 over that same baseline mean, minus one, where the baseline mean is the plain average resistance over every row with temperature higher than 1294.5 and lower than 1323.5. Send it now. 0.42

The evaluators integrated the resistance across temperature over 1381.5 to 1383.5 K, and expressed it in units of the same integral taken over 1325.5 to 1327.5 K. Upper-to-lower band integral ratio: 1.16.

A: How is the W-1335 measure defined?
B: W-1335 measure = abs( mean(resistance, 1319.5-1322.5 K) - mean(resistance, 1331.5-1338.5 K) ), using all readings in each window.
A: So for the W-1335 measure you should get 0.1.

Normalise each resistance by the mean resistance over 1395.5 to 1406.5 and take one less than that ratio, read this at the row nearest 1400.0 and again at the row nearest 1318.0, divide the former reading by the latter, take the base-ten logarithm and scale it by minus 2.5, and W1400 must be 1.9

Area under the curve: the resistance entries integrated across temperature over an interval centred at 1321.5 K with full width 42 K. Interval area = 179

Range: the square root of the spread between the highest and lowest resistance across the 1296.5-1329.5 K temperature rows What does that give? 0.92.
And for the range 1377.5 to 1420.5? 1.12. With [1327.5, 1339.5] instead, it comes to 0.81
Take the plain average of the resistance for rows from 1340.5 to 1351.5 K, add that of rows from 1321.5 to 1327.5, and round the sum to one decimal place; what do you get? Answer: 9.0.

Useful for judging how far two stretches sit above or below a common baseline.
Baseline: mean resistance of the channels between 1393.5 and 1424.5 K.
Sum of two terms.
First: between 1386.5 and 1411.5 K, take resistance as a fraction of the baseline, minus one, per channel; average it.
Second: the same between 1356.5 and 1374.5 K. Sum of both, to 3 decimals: -0.073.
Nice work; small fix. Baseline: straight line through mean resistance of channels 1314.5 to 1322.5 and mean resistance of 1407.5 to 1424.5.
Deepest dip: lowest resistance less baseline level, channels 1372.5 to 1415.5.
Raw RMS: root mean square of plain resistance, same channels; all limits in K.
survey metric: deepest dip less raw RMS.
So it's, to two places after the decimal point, -5.47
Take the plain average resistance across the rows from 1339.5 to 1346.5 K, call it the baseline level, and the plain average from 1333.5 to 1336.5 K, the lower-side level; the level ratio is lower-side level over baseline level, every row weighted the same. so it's 0.95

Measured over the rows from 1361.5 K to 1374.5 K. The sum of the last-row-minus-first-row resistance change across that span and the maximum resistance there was 5.2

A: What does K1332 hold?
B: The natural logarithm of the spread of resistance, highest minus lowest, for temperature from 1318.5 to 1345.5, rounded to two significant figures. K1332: 0.13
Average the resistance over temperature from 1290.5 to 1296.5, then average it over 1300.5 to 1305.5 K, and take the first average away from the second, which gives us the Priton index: -0.5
